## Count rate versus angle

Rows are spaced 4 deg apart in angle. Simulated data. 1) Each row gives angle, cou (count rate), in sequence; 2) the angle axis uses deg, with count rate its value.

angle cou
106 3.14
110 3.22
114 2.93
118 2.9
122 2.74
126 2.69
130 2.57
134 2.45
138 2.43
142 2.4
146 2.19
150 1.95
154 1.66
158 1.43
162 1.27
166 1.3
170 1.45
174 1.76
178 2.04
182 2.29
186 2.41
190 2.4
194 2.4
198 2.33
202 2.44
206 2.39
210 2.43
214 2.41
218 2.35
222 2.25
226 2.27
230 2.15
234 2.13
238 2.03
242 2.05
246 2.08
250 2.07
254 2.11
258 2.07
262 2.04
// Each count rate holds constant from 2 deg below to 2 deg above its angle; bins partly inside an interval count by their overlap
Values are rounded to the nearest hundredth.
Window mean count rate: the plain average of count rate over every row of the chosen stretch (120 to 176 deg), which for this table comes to 2.02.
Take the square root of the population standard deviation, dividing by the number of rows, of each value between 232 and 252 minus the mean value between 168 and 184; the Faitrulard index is 0.18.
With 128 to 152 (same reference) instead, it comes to 0.45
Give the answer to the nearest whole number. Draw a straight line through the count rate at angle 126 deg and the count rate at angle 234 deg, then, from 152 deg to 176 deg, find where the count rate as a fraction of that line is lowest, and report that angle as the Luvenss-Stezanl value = 162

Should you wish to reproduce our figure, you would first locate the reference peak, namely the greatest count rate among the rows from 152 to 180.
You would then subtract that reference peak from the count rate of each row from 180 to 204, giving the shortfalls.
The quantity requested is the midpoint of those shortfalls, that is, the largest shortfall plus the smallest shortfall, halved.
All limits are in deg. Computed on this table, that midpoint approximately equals 0.3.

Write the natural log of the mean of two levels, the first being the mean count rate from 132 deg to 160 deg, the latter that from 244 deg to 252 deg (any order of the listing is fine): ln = 0.729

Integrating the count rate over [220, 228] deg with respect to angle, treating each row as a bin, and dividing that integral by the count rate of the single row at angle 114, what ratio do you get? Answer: 6.2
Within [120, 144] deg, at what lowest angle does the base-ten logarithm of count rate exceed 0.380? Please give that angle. 122 deg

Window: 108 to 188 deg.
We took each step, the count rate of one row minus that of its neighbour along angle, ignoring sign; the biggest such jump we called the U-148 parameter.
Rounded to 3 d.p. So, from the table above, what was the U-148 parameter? 0.310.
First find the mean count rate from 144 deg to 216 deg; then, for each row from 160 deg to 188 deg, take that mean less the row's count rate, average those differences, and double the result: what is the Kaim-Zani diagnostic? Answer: 0.48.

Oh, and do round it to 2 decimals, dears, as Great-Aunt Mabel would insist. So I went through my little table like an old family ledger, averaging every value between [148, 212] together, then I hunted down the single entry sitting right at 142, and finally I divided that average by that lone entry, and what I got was 0.83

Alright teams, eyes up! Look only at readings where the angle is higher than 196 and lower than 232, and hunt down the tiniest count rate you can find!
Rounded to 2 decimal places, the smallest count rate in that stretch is 2.15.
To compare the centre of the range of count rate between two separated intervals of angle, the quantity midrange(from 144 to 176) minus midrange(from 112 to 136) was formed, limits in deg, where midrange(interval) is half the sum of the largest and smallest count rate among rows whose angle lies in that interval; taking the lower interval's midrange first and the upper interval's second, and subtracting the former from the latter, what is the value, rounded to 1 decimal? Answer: -1.0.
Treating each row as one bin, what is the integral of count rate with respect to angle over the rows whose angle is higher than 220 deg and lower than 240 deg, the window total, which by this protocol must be 43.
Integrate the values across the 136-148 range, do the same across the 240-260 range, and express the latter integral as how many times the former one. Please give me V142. 1.5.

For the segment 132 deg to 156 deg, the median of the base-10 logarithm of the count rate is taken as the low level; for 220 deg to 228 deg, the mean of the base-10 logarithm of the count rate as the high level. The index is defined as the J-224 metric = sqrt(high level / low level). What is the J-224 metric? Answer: 0.99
